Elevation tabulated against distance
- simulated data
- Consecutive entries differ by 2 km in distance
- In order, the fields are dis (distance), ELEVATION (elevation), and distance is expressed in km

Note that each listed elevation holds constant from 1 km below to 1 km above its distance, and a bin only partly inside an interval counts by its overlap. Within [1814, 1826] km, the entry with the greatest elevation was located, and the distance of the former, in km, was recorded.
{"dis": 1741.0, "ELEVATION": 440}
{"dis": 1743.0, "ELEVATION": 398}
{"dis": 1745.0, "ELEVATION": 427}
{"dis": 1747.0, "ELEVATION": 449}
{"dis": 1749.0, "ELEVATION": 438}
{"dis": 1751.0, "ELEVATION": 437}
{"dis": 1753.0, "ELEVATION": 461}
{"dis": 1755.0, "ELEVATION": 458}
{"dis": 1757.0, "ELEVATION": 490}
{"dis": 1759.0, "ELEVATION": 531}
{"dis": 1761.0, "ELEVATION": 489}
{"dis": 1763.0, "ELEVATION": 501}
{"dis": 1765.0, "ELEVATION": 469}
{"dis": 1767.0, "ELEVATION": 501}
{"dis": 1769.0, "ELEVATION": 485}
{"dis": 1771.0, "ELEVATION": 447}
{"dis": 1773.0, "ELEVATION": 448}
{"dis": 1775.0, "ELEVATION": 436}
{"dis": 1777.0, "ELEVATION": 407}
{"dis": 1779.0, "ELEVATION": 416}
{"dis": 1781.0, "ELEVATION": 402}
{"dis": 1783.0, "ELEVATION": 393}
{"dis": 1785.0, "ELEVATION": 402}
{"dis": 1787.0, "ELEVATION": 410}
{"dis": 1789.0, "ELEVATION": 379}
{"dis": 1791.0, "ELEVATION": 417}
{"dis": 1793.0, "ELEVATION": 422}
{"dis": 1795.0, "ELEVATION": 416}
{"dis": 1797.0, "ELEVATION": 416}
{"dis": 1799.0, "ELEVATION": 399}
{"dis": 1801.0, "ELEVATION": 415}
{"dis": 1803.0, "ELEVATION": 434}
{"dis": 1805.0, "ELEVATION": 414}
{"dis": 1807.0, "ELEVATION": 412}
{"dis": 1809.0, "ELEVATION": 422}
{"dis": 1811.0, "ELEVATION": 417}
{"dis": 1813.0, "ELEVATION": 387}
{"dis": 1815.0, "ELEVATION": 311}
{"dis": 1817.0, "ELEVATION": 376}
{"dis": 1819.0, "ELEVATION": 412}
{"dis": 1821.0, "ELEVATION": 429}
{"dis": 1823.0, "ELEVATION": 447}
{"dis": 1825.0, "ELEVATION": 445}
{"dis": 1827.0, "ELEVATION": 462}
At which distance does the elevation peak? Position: 1823.0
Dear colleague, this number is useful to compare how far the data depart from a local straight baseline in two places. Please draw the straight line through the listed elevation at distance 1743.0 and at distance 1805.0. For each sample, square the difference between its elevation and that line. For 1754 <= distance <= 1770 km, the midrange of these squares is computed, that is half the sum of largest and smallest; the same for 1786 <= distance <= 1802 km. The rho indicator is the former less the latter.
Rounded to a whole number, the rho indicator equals 9446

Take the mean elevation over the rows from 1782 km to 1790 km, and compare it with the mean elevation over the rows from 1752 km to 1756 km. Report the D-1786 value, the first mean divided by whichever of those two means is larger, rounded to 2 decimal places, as 0.86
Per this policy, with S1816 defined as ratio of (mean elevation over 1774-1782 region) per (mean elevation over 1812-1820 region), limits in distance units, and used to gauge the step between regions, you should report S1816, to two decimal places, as 1.12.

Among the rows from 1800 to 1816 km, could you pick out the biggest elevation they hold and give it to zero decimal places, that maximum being 434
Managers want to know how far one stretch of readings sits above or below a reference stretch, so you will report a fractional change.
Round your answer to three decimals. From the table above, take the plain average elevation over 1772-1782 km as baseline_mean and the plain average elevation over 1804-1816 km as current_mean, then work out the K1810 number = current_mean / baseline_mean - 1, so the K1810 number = -0.066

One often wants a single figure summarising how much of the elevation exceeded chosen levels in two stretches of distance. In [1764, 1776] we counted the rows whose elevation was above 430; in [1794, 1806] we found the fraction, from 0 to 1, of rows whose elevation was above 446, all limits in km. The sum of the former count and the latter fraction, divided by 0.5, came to 12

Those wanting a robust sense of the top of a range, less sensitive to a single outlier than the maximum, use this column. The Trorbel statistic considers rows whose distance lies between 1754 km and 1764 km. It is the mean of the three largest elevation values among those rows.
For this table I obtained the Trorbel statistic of 507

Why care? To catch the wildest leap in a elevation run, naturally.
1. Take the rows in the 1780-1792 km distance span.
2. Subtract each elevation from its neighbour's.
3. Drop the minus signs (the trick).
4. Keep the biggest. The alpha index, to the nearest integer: 38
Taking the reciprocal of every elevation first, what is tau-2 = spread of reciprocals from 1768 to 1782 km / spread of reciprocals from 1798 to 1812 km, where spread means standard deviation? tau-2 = 2.46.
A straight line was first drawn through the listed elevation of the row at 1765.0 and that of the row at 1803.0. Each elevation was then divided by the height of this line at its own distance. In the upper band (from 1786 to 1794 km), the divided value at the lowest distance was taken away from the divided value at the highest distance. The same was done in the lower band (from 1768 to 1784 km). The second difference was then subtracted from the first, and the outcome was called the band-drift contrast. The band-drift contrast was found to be 0.21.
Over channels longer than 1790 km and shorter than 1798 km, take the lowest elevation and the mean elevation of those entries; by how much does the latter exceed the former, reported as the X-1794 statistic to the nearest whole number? 2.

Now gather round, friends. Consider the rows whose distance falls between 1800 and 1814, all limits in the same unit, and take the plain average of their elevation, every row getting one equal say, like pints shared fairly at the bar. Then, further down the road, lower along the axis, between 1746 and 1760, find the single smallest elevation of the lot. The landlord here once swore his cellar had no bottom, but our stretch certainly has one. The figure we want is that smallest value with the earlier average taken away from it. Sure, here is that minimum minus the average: 23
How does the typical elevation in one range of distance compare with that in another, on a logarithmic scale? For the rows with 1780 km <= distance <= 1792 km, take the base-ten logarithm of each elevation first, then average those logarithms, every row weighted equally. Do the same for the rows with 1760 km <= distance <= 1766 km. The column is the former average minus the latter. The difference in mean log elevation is -0.084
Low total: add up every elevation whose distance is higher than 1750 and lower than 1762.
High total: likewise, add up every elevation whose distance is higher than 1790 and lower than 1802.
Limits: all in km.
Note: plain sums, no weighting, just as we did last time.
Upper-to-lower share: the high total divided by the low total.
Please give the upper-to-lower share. 0.87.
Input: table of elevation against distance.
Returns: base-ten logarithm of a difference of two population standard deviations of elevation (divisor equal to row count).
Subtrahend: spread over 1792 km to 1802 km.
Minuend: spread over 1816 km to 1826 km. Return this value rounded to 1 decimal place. 1.3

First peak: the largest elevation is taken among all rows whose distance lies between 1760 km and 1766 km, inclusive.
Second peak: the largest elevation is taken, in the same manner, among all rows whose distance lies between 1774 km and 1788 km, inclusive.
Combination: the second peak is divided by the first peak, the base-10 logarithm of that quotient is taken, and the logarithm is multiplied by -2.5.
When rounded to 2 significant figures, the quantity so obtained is 0.15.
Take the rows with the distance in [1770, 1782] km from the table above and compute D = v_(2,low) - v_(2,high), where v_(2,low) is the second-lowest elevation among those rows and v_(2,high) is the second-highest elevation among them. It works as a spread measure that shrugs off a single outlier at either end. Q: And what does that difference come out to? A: -40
